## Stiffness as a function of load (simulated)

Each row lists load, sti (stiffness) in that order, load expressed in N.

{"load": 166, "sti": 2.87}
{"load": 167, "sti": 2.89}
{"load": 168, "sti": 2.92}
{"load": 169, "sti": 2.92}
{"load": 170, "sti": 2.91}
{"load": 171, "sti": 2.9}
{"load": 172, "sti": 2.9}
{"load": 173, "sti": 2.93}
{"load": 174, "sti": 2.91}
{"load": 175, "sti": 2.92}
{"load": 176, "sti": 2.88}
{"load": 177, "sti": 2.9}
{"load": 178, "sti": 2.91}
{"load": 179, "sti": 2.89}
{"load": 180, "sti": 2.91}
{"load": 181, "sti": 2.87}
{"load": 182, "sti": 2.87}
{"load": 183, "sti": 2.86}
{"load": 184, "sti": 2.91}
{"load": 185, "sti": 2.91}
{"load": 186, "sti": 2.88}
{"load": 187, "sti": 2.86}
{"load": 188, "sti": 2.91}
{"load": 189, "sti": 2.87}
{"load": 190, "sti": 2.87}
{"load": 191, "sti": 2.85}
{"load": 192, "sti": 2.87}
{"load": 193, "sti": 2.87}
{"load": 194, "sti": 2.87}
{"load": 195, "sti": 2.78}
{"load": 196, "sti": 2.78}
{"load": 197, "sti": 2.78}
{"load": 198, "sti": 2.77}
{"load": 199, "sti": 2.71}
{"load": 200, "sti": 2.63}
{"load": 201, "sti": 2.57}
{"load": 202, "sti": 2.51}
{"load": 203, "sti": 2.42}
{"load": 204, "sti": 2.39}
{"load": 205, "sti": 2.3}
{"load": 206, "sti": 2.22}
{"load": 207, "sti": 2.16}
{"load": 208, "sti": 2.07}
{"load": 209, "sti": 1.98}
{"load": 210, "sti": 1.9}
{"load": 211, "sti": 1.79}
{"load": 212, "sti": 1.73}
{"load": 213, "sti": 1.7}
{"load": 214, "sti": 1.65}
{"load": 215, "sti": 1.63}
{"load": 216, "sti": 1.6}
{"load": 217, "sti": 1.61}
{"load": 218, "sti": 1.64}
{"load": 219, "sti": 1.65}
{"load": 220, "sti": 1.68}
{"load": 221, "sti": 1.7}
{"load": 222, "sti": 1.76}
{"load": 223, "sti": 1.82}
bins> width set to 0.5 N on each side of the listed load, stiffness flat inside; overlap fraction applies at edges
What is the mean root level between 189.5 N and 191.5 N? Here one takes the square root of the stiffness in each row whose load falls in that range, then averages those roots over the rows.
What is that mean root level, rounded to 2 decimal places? 1.69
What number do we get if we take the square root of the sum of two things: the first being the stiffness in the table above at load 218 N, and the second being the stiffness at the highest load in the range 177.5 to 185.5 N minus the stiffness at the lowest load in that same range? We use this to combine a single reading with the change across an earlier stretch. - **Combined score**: 1.28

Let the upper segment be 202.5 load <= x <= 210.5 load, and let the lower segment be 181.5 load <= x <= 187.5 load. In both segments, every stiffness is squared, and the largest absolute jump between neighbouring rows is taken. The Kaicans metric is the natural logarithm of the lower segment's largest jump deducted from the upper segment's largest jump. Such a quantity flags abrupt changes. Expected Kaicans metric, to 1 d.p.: -2.0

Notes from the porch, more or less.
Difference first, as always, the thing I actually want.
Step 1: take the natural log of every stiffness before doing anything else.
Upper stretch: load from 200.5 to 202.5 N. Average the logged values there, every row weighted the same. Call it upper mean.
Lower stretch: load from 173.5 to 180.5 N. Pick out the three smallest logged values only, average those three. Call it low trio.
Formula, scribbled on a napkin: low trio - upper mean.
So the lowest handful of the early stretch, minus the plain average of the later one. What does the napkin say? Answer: 0.13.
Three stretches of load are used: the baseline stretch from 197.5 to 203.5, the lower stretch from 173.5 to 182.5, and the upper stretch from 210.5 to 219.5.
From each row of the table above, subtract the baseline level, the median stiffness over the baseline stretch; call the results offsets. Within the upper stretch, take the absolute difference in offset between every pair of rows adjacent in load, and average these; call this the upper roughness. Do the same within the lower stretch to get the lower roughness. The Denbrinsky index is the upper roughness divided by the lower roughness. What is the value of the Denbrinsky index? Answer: 1.5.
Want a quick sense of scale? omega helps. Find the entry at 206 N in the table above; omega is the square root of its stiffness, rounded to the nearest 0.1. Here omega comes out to 1.5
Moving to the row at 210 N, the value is 1.4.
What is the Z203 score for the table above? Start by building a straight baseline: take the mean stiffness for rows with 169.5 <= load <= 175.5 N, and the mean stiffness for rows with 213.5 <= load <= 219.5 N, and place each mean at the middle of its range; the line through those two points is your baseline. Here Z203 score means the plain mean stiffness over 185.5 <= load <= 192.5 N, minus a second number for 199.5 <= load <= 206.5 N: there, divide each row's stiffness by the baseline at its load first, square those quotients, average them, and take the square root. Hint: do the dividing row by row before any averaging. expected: 1.67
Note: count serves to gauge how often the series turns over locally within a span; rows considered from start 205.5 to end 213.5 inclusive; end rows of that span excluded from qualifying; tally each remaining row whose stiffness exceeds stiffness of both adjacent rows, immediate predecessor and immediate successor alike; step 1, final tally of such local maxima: 0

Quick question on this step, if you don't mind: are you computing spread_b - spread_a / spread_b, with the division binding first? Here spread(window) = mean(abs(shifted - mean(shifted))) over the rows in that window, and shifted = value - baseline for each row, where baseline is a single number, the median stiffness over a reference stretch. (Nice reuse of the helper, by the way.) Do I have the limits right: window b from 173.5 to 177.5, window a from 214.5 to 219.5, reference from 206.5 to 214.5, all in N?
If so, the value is -1.3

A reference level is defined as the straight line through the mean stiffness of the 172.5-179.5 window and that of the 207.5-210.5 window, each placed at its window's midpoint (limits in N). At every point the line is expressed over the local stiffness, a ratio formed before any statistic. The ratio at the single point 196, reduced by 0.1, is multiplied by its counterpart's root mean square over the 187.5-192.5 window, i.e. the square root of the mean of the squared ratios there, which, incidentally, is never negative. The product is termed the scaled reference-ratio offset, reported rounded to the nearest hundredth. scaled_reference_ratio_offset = 0.65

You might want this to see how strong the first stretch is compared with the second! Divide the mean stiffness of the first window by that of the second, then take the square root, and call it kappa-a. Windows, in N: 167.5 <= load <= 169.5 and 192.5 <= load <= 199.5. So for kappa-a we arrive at 1.02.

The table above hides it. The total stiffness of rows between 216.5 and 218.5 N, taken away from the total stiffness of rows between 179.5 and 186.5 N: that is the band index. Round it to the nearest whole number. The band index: 17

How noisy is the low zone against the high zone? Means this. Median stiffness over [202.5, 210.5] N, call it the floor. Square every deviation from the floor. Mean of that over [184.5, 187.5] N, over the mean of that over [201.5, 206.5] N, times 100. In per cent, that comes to 1155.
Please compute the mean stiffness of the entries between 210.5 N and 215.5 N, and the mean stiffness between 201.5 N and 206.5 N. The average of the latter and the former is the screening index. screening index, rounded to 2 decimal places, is 2.03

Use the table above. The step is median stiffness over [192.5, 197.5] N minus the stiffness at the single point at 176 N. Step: -0.10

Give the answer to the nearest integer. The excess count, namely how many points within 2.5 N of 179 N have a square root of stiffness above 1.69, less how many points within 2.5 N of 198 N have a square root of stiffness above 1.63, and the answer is 1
